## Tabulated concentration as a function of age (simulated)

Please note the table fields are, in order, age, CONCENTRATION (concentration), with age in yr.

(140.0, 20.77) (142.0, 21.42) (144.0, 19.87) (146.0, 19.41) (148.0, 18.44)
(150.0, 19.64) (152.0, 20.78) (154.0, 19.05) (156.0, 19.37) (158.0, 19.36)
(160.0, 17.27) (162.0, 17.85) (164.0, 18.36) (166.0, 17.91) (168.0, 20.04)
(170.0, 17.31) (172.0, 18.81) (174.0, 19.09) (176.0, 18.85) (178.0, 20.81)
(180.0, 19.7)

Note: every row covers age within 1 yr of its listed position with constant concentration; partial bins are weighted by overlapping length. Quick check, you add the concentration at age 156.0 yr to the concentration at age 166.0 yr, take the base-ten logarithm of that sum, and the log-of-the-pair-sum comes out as 1.57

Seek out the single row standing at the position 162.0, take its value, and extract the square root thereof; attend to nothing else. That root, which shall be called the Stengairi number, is 4.22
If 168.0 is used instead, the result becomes 4.48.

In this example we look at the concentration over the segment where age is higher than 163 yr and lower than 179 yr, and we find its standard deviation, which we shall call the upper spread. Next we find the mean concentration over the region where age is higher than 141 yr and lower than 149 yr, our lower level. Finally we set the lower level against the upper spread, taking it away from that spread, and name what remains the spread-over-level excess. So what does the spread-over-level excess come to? -18.7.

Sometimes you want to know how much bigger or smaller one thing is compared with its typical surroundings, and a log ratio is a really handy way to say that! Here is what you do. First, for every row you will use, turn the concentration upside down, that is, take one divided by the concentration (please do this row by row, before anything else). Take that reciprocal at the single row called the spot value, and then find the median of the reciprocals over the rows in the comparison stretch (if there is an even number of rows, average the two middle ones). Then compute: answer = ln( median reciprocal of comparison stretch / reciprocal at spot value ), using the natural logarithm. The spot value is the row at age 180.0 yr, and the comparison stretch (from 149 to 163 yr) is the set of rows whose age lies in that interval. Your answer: 0.02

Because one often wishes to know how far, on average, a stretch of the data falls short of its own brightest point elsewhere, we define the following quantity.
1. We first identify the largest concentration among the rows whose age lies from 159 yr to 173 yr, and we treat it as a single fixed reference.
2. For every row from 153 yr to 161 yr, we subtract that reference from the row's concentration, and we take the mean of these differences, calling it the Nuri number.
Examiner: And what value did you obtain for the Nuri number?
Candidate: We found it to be -1.3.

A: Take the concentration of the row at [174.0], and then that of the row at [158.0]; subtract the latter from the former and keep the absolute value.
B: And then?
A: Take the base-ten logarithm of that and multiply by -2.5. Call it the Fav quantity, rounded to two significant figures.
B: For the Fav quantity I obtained 1.4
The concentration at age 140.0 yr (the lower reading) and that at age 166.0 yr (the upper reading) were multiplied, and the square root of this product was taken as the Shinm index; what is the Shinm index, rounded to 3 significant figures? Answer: 19.3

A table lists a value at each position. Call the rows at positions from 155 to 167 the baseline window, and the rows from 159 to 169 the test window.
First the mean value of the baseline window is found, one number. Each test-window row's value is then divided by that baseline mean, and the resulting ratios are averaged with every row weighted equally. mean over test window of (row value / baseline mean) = 1.00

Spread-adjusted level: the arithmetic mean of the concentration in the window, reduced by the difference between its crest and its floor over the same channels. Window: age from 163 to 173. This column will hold 15.8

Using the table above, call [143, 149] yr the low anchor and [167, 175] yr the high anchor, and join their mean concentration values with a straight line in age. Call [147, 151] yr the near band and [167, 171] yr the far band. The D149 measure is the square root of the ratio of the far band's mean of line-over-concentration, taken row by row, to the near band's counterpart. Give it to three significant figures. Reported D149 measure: 1.00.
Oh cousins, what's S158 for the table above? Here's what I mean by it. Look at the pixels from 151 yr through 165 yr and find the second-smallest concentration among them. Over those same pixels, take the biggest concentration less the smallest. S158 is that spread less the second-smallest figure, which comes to -14.3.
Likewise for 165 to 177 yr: -15.2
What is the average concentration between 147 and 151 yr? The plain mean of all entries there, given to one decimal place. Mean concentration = 19.0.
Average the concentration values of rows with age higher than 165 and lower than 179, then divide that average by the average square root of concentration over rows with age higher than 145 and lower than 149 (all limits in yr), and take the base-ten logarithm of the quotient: 0.640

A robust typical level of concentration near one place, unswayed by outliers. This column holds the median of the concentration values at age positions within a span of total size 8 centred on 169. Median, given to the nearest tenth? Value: 18.4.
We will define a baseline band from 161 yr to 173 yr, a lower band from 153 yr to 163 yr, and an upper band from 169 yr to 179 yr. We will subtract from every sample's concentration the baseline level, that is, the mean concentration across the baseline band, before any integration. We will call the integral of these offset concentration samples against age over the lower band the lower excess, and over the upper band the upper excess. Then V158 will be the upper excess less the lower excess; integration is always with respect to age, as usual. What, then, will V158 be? 4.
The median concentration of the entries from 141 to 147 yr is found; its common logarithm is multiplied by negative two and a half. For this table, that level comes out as -3.25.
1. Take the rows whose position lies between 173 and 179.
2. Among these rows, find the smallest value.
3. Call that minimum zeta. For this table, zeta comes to 18.85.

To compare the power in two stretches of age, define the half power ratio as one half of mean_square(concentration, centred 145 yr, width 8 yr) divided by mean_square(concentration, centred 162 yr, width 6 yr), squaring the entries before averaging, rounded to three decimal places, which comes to 0.617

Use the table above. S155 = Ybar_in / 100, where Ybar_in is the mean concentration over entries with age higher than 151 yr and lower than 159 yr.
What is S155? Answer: 0.196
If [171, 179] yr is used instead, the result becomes 0.194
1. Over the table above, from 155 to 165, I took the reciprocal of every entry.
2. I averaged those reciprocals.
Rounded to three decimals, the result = 0.054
